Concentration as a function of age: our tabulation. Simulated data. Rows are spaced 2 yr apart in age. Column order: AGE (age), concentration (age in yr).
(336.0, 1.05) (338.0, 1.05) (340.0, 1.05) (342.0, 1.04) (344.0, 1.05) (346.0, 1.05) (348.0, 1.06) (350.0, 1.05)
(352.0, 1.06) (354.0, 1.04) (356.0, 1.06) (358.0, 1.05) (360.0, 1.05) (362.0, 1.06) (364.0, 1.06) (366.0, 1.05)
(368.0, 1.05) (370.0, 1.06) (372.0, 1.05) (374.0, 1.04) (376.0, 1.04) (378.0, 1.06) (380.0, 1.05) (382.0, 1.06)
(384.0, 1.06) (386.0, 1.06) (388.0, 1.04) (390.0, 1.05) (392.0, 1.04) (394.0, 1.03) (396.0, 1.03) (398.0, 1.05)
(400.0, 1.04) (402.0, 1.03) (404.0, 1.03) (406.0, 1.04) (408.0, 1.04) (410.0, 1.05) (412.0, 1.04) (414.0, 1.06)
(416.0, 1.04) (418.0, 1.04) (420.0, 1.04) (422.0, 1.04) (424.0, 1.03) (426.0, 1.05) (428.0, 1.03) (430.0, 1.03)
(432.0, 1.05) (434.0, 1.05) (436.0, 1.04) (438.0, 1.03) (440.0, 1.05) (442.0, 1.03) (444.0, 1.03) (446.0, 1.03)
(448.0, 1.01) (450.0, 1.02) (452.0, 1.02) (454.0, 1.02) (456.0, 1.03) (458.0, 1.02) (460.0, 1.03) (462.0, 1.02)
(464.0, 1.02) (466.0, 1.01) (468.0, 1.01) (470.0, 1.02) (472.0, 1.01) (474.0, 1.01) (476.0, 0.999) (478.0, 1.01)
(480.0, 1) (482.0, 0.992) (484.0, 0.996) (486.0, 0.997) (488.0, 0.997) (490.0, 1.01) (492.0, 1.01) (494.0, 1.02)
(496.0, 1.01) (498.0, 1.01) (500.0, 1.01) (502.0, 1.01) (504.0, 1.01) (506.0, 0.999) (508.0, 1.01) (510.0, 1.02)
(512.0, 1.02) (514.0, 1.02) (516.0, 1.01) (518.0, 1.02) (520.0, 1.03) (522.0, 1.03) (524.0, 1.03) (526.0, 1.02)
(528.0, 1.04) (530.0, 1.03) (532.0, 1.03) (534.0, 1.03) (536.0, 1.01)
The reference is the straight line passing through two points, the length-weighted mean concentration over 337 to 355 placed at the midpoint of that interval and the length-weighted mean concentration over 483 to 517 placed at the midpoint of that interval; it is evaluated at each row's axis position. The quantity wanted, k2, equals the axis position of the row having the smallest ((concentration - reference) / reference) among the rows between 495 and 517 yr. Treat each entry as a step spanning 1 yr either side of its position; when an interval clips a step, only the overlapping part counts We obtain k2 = 506.0 yr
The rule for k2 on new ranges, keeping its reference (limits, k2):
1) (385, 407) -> 394.0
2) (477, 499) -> 482.0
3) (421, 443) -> 424.0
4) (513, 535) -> 516.0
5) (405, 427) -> 424.0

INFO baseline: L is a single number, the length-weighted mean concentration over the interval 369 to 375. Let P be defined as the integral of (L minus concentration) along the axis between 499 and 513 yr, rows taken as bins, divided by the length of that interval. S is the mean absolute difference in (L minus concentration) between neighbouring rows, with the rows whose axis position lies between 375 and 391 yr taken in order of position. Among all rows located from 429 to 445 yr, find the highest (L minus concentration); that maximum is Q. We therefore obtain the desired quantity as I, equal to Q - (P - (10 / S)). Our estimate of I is 1000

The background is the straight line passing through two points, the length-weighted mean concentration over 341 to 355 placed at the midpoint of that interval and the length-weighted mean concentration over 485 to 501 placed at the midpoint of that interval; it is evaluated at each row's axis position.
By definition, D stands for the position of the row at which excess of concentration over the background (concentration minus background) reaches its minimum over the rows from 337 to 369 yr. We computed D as 342.0 yr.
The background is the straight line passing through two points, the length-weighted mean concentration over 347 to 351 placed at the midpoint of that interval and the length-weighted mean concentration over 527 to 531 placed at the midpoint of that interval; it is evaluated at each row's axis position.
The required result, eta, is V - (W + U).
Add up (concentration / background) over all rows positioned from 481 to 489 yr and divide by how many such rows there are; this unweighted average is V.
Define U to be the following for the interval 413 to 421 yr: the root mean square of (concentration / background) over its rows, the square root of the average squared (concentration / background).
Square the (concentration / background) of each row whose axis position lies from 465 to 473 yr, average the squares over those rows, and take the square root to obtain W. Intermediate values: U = 1.00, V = 0.96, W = 0.972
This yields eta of -1.012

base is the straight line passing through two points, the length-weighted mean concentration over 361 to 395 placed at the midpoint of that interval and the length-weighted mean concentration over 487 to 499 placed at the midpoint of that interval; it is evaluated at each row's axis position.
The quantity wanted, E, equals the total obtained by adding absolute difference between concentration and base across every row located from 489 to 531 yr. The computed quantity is 0.31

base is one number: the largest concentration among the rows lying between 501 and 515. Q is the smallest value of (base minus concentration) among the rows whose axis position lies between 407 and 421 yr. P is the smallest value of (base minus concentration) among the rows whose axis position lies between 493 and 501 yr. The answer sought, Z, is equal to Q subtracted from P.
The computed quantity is 0.04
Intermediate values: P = 0.000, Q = -0.04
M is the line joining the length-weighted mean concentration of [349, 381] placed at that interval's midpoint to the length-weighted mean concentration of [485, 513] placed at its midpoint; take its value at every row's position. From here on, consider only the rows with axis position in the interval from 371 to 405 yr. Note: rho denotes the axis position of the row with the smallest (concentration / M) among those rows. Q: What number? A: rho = 394.0 yr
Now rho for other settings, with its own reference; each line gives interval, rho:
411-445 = 424.0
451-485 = 482.0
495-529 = 506.0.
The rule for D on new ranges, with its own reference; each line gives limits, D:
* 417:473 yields 448.0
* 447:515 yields 482.0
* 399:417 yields 402.0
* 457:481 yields 476.0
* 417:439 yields 424.0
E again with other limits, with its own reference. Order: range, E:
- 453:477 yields 0.07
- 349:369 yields 0.06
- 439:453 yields 0.06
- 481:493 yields 0.07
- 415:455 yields 0.15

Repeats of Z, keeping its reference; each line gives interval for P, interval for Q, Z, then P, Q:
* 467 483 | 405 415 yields 0.04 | 0.000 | -0.04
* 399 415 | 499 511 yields -0.04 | -0.040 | 0.00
